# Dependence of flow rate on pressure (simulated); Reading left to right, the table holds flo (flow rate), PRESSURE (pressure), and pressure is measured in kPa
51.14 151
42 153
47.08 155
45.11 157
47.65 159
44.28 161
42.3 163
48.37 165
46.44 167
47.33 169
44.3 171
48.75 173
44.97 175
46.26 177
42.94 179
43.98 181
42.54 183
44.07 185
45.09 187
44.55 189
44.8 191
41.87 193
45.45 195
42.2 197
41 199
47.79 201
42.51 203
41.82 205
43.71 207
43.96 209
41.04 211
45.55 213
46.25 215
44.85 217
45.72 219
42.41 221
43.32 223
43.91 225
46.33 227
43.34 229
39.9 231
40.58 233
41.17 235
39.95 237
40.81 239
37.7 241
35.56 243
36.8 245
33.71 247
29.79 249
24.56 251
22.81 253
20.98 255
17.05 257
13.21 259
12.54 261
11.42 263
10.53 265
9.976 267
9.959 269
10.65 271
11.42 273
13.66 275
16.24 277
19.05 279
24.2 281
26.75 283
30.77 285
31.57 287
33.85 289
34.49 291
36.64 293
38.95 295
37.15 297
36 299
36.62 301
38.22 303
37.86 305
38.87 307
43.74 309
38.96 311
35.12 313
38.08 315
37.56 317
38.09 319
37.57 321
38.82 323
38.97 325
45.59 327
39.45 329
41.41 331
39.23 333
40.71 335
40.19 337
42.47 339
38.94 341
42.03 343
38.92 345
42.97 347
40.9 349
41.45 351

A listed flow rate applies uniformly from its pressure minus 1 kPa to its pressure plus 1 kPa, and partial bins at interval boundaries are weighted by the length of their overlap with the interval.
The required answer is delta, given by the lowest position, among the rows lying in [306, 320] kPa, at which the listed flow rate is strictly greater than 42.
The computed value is 309 kPa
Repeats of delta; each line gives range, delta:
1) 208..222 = 209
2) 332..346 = 339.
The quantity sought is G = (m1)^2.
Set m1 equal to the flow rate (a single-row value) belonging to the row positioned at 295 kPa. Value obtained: 1517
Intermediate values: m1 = 38.95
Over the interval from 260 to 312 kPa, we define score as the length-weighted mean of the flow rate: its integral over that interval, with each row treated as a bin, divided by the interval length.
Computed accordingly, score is 27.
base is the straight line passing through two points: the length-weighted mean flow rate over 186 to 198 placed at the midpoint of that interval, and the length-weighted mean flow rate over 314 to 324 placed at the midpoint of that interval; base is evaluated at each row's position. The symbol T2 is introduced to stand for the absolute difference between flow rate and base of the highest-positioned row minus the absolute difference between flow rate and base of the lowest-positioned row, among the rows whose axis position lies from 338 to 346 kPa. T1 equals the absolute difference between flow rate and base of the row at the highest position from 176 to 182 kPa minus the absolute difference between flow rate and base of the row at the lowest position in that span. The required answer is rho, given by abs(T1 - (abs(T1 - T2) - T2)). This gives 6.5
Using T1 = -1.0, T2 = -3.3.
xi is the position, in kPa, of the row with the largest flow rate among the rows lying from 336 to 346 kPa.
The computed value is 339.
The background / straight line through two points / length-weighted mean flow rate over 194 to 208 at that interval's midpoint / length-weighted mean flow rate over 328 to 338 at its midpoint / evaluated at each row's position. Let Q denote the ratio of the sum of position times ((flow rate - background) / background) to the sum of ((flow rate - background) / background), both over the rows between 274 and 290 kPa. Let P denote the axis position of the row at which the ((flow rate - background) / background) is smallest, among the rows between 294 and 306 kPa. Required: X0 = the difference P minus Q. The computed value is 18.9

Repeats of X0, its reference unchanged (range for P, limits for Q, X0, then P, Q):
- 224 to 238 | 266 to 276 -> -39.9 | 231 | 270.9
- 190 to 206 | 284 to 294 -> -89.2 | 199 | 288.2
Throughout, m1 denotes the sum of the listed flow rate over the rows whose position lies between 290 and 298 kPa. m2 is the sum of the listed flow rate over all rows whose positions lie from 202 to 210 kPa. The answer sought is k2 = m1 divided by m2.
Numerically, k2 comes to 0.9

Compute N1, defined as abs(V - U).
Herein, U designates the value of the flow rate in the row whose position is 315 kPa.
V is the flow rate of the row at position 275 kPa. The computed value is 24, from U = 38.08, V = 13.66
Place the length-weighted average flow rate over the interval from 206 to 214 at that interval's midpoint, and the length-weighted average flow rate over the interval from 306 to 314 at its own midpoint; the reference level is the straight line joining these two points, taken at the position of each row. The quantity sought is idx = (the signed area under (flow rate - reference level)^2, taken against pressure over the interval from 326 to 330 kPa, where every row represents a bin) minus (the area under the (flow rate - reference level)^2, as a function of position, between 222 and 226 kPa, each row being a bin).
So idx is 103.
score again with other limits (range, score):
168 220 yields 44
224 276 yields 27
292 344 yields 39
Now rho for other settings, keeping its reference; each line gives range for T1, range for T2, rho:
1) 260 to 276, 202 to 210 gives 3.6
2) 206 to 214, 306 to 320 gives 0.4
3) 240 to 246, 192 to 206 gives 1.0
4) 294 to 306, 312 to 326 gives 3.9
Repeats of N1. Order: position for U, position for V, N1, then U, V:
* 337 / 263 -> 29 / 40.19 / 11.42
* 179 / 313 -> 8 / 42.94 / 35.12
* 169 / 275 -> 34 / 47.33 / 13.66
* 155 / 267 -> 37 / 47.08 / 9.976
